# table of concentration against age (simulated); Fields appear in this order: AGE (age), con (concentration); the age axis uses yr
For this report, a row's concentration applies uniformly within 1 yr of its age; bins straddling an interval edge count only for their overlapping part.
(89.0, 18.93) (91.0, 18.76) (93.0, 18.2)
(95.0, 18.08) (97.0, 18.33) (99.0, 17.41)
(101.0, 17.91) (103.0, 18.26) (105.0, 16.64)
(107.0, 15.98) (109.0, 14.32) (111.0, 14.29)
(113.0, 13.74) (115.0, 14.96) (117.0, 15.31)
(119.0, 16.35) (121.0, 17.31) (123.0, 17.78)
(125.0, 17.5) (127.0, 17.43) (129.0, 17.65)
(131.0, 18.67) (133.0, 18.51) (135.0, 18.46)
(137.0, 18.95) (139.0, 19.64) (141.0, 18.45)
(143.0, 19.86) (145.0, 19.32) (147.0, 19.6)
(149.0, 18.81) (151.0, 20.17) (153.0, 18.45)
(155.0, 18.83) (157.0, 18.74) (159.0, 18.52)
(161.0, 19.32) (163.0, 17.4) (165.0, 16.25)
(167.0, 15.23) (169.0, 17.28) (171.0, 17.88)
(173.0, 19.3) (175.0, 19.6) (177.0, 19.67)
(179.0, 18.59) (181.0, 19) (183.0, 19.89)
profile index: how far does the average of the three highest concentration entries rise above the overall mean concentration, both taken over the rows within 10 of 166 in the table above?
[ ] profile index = 1.45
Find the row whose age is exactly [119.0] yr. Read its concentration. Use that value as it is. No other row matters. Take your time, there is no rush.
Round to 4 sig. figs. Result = 16.35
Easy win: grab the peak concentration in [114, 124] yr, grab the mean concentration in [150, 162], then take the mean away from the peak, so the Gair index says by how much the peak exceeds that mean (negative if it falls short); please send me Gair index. -1.2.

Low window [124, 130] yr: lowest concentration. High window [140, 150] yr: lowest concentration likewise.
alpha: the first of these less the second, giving -1.0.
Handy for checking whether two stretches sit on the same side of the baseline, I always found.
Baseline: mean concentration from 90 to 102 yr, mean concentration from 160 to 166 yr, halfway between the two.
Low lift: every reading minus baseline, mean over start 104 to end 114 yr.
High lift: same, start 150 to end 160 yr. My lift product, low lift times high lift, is -3.1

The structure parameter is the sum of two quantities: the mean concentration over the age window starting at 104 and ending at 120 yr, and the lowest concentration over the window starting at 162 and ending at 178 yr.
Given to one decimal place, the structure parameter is 30.4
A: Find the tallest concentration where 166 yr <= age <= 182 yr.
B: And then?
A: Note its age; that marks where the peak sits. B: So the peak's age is 177.0 yr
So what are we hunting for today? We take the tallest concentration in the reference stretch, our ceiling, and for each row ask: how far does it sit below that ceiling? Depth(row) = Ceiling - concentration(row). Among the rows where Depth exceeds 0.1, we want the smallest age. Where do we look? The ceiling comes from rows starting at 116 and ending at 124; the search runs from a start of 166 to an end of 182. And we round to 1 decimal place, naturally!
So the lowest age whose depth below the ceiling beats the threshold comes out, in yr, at 167.0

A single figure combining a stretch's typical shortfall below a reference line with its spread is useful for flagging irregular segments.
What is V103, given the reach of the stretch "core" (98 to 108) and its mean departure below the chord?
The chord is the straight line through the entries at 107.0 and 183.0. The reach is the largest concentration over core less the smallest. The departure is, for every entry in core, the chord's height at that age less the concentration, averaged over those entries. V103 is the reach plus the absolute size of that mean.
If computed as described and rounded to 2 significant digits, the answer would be 3.7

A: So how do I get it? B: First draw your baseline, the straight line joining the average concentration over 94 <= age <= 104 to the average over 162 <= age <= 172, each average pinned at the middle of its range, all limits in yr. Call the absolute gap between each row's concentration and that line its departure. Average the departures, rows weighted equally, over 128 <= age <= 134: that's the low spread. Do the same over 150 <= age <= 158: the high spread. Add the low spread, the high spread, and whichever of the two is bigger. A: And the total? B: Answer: 5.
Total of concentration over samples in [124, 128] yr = 34.9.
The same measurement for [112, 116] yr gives 28.7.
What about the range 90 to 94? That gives 37.0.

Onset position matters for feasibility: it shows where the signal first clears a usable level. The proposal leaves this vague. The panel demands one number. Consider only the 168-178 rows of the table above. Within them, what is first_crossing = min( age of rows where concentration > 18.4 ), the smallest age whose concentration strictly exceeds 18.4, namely 173.0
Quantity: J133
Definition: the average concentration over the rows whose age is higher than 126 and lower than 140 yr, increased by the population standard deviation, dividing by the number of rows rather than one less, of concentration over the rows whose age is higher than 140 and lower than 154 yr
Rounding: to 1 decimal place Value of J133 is 19.1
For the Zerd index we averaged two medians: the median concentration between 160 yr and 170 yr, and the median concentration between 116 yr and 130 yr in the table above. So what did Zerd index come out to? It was 17.4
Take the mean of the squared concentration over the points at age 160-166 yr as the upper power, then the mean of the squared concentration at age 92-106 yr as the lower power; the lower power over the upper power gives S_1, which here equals 1.02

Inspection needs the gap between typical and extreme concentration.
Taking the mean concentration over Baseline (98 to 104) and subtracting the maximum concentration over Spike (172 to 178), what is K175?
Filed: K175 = -1.8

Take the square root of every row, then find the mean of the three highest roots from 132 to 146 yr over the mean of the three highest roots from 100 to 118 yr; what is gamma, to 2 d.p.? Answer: 1.06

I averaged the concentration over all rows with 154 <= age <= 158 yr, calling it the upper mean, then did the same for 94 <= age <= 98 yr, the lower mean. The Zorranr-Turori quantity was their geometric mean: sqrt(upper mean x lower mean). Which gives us 18.5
